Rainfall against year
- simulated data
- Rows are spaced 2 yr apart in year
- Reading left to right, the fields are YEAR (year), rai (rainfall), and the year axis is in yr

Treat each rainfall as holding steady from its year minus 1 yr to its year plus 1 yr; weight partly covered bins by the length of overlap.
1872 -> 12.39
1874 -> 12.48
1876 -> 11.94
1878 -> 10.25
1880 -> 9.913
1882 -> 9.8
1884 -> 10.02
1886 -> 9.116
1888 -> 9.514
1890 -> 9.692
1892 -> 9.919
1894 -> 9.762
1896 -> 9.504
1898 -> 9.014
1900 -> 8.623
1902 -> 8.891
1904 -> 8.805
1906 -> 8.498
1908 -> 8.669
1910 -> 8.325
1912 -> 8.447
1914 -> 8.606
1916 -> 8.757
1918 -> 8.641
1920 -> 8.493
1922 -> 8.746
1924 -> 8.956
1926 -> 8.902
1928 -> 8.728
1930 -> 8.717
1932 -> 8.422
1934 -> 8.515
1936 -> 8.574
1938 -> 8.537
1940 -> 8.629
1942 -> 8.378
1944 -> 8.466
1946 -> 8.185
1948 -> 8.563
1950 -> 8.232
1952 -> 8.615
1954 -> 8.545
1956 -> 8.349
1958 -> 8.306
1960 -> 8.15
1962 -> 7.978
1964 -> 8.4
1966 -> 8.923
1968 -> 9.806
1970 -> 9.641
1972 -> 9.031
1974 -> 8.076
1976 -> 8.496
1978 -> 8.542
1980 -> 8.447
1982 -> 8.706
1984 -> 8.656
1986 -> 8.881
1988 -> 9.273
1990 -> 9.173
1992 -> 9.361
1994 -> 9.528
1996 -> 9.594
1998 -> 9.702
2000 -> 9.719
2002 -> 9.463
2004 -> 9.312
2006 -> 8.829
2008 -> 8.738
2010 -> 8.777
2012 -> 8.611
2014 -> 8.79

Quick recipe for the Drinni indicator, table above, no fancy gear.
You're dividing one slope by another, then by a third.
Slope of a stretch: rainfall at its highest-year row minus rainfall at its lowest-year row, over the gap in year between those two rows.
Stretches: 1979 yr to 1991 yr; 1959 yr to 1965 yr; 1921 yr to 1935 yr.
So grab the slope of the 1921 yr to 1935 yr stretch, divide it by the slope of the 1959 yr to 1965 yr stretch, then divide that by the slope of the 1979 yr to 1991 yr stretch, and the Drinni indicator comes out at -4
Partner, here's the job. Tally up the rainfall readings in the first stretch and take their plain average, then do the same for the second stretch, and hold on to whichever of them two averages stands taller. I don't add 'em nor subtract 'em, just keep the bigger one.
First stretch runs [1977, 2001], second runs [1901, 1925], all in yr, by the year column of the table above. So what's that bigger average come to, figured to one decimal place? 9.1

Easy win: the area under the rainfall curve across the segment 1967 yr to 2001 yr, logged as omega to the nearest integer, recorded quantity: 309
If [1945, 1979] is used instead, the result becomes 292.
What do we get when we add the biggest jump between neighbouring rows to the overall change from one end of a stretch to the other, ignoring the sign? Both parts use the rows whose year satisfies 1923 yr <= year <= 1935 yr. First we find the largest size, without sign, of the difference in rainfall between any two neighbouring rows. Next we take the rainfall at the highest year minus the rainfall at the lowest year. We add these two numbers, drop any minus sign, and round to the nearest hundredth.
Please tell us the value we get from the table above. 0.15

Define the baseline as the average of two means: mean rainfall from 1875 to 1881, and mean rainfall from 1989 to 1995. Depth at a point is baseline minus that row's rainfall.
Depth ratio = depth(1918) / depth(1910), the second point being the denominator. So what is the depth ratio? 0.81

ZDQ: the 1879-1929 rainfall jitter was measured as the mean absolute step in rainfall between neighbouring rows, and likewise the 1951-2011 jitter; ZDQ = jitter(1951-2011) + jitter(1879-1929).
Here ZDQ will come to 0.50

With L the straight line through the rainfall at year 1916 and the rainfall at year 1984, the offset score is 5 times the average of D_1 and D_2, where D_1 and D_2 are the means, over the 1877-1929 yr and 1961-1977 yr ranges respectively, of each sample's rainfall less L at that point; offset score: 1.1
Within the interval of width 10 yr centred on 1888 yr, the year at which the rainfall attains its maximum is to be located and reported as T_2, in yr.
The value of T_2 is 1884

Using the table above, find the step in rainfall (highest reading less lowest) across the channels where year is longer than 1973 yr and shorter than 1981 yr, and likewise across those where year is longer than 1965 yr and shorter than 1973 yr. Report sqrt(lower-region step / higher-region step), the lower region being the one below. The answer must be 1.4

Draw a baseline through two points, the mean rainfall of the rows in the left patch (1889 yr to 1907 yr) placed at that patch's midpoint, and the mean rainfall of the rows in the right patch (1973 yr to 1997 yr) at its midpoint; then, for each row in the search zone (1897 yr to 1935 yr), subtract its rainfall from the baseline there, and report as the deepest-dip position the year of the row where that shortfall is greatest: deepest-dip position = 1910 yr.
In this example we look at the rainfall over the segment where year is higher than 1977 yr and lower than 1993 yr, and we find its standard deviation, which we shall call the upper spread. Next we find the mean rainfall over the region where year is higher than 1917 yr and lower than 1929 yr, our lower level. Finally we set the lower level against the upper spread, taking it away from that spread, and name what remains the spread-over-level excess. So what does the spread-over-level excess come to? -8.4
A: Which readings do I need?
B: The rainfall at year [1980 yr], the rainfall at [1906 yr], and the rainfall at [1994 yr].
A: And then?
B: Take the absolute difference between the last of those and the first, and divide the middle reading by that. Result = 7.9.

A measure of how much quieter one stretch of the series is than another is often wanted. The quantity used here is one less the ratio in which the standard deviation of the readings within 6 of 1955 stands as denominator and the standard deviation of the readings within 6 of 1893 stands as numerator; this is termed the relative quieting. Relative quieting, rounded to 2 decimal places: -0.74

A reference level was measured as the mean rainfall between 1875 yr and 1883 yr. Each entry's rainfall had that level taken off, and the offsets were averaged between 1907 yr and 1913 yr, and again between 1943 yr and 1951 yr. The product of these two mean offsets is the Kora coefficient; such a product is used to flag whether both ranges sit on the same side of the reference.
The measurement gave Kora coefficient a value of 4.2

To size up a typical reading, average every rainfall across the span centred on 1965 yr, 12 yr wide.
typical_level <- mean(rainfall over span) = 8.82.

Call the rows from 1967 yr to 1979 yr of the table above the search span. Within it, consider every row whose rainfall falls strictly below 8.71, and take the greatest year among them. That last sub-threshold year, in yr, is 1978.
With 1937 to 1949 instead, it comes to 1948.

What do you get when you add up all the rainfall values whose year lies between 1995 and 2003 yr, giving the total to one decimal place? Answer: 38.5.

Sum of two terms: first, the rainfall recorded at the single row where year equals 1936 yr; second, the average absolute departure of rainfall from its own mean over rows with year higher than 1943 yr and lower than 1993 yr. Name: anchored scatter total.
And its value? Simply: 9.0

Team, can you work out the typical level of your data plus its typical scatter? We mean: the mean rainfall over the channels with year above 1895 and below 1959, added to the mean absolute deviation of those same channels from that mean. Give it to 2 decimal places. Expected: 8.80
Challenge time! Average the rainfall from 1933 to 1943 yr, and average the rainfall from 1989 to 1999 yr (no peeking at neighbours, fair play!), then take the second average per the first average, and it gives 1.11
